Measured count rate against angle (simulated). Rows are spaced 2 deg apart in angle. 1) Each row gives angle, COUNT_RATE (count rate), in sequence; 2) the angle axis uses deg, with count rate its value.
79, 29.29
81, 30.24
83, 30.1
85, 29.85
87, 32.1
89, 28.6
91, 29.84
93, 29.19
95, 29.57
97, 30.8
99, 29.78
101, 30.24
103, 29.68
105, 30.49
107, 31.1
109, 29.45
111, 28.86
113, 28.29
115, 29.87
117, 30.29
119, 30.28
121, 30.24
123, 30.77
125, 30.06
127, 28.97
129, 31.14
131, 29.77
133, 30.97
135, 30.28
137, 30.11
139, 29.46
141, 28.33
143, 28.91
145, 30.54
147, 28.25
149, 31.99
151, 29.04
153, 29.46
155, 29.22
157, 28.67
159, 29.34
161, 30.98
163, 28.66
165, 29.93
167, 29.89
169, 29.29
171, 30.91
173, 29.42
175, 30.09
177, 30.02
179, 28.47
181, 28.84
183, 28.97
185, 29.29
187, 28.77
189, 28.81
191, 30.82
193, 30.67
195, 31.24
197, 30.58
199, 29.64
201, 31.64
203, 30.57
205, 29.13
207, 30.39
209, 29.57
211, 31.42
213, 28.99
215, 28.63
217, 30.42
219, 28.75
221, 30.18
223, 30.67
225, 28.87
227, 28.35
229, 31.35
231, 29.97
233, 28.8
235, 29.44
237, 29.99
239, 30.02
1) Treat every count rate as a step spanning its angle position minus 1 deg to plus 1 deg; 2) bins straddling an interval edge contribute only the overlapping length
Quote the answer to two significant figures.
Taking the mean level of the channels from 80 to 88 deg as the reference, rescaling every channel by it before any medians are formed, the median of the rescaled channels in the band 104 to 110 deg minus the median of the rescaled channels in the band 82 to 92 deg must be 0.021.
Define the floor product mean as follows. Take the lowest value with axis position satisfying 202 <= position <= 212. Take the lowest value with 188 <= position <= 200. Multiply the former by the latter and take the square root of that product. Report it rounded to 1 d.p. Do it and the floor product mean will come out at 29.0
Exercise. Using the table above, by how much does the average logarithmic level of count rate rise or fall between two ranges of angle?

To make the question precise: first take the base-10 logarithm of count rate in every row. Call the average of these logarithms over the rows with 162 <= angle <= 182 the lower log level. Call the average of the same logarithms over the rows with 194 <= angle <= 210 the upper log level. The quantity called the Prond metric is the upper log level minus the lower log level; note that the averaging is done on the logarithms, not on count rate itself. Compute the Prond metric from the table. 0.011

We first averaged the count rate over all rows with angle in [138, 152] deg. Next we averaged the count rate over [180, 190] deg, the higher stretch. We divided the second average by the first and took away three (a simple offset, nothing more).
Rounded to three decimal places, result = -2.019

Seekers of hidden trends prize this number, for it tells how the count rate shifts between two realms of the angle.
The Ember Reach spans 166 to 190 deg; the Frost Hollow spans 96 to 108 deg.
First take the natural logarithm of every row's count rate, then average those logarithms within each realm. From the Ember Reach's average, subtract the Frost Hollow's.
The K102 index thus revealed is -0.032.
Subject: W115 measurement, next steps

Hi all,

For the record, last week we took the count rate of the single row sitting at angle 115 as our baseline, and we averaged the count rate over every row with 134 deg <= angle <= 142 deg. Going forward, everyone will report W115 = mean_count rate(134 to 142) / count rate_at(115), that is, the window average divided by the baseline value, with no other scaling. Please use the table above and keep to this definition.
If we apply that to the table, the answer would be 0.99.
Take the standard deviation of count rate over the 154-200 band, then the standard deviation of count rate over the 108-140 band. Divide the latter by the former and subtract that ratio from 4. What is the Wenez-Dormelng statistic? 3.10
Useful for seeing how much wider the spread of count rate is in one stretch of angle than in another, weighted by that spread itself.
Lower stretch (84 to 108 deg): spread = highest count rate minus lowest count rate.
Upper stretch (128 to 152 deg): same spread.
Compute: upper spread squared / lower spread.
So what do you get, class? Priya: 4.0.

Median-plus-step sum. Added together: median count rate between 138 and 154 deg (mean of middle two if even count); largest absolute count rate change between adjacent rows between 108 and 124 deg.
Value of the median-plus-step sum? 30.8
